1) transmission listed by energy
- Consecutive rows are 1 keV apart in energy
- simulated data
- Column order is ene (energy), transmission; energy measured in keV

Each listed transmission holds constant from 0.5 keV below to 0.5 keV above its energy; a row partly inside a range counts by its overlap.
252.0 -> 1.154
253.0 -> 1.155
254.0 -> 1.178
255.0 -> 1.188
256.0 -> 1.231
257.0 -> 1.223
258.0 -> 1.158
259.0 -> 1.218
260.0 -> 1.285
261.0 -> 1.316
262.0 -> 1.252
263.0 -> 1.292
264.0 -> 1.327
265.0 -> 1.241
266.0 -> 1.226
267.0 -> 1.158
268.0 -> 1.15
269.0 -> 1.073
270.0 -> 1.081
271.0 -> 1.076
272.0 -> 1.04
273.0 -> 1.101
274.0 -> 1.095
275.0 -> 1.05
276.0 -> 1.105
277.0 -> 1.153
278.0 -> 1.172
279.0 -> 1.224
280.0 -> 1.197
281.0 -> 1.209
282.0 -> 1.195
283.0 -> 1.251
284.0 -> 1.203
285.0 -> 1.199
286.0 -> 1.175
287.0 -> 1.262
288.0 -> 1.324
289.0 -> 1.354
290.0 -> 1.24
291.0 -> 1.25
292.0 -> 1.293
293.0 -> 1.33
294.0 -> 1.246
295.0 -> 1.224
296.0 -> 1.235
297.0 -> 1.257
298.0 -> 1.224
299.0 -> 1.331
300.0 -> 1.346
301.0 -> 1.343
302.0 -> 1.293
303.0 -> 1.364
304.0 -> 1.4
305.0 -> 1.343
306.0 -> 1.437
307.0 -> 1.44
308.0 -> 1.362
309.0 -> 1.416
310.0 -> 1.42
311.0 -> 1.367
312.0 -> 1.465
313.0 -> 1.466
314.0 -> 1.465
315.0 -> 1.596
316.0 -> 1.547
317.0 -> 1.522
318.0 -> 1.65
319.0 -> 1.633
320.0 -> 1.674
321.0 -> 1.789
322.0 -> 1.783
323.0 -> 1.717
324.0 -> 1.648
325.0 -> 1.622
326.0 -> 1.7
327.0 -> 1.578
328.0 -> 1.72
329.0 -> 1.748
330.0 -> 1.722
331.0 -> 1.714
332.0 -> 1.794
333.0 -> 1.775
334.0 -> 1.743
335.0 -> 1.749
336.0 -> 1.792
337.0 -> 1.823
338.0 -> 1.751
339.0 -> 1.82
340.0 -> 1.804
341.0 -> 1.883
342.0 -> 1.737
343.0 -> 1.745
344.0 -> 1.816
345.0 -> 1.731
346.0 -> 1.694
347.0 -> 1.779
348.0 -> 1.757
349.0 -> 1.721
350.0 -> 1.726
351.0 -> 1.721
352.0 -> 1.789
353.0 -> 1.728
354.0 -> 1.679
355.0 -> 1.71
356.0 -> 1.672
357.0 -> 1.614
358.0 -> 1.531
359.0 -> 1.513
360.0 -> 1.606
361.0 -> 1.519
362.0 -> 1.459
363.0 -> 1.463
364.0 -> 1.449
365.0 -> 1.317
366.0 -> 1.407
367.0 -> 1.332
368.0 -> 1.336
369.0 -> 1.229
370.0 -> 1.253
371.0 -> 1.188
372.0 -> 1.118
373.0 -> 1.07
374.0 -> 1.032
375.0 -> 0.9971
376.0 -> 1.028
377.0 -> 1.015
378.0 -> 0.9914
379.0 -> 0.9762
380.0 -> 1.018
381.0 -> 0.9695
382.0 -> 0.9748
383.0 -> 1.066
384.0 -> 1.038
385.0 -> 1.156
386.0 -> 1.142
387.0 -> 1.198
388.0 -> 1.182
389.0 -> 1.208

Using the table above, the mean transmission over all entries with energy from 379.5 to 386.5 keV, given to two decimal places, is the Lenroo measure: 1.05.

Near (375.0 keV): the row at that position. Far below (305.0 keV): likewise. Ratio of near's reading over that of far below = 0.74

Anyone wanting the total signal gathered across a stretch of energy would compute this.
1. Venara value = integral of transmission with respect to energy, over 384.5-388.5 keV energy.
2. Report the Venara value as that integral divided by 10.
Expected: 0.47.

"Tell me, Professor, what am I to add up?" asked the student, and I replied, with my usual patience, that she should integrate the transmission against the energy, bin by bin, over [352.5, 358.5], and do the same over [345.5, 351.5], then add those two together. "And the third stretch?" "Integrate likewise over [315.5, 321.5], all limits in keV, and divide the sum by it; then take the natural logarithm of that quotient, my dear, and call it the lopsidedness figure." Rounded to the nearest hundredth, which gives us 0.73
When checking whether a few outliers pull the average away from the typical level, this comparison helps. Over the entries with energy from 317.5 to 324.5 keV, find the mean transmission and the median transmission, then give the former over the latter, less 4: -2.98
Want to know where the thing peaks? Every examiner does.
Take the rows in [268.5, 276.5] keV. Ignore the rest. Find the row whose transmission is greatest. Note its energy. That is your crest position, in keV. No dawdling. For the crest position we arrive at 276.0 keV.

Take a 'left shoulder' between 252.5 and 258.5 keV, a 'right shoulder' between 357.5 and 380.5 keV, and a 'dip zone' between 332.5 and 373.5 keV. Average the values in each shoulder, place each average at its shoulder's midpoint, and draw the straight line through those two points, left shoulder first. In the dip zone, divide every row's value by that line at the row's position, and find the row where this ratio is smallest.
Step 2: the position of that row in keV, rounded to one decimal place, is 373.0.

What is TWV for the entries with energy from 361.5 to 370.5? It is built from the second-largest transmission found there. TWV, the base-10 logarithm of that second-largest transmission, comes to 0.16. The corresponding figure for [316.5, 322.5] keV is 0.25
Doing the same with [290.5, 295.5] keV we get 0.11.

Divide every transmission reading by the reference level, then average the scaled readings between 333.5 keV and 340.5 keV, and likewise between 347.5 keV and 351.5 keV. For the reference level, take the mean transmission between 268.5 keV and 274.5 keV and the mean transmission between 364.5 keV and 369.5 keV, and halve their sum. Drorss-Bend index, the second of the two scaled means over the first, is 0.97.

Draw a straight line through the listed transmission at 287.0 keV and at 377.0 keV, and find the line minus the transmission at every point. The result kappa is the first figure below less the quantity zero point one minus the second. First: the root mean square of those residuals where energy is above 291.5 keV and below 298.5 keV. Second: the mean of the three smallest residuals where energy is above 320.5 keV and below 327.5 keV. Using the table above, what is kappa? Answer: -0.7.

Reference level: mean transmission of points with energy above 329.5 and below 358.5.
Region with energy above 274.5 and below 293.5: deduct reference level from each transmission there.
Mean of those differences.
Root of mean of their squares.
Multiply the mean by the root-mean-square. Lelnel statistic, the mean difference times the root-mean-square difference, -0.3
